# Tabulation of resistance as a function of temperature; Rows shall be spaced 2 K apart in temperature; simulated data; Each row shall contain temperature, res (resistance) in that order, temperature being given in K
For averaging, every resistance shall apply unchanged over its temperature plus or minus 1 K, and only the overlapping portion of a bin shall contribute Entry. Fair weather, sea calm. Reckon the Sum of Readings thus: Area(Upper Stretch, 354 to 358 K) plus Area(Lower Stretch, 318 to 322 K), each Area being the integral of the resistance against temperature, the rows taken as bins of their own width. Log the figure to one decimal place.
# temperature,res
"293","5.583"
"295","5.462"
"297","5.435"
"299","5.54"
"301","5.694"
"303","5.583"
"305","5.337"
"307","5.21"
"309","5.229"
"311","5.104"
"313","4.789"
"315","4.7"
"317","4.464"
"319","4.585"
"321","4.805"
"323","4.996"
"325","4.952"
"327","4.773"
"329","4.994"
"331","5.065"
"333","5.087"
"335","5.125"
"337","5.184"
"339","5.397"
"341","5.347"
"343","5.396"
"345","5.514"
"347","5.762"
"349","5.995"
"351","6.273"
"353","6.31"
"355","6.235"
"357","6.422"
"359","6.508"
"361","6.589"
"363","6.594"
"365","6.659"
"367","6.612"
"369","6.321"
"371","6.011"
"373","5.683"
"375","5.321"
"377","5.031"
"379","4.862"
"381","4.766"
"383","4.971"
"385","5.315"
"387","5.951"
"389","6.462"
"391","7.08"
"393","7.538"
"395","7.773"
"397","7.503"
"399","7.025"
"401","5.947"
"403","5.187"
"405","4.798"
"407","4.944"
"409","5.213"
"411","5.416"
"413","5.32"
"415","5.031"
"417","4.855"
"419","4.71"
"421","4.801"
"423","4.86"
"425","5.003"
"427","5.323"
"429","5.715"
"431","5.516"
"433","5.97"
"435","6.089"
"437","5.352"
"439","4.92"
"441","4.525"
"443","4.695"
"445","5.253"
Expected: 44.1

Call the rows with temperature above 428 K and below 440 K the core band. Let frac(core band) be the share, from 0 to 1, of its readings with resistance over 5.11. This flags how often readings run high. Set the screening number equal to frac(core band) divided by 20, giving 0.042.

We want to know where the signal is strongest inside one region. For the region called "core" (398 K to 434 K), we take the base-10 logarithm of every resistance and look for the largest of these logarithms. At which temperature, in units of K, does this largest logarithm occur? 399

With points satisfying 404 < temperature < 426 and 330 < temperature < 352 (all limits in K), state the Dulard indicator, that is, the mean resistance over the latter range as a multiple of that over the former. 1.09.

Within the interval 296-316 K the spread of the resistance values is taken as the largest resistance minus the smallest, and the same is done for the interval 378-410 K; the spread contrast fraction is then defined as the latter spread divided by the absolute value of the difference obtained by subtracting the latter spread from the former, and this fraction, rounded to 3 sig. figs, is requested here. 1.49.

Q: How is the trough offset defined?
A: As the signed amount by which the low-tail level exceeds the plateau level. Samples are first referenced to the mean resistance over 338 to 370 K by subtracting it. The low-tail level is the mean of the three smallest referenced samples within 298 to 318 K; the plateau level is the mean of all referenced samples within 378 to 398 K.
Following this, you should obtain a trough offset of -1.6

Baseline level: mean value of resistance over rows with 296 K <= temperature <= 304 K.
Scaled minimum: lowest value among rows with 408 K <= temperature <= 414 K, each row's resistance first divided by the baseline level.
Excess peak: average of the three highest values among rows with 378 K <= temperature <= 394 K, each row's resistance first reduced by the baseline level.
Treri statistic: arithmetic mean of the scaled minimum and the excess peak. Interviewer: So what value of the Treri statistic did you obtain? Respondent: 1.2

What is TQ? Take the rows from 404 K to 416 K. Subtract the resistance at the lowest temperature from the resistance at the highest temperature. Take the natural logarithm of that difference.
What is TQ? -1.46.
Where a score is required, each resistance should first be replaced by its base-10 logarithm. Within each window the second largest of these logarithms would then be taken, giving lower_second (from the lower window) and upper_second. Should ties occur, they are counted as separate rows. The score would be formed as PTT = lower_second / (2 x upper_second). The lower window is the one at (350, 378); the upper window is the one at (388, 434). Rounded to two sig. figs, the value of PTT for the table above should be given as 0.47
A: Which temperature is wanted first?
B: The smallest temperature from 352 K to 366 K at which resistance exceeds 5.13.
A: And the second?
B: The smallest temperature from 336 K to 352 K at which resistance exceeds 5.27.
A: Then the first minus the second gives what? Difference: 14 K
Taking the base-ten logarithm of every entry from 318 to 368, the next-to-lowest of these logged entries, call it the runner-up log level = 0.679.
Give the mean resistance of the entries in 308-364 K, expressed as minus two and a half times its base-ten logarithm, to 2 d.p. -1.84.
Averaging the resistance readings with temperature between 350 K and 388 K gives 5.9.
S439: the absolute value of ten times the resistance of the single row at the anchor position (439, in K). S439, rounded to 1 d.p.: 49.2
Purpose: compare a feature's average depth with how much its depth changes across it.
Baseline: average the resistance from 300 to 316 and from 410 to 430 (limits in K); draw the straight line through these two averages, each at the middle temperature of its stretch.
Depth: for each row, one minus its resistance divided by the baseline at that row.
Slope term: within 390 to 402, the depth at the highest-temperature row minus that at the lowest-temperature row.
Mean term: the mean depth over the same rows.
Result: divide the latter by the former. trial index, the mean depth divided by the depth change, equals -1.8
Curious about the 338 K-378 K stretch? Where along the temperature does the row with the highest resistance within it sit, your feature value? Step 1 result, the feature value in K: 365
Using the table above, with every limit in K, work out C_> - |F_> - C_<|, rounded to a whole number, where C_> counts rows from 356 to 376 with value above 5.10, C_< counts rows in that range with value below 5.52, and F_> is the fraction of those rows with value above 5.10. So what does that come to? 10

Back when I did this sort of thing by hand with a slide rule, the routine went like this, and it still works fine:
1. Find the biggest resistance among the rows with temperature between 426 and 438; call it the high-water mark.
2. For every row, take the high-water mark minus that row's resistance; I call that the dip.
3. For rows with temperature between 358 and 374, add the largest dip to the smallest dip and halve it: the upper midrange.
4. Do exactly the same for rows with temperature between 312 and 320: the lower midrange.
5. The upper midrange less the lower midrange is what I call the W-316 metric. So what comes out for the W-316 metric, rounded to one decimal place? -1.5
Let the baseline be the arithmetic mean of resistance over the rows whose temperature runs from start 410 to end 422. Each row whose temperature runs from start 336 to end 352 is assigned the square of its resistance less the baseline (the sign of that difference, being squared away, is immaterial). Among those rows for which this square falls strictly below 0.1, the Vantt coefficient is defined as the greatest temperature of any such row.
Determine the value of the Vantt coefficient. 337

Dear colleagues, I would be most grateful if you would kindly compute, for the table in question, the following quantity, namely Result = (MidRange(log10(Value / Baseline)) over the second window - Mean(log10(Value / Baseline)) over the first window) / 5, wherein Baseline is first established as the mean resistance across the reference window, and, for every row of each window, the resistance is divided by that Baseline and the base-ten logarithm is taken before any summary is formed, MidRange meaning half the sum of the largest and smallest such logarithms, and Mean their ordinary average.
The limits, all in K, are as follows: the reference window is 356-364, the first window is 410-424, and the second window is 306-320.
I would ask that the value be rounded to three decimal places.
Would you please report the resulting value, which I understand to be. -0.003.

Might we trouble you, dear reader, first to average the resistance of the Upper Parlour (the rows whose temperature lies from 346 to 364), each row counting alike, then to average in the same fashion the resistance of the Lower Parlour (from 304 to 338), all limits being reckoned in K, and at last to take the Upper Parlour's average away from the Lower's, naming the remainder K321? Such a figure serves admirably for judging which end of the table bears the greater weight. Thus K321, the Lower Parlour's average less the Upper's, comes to -1.3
